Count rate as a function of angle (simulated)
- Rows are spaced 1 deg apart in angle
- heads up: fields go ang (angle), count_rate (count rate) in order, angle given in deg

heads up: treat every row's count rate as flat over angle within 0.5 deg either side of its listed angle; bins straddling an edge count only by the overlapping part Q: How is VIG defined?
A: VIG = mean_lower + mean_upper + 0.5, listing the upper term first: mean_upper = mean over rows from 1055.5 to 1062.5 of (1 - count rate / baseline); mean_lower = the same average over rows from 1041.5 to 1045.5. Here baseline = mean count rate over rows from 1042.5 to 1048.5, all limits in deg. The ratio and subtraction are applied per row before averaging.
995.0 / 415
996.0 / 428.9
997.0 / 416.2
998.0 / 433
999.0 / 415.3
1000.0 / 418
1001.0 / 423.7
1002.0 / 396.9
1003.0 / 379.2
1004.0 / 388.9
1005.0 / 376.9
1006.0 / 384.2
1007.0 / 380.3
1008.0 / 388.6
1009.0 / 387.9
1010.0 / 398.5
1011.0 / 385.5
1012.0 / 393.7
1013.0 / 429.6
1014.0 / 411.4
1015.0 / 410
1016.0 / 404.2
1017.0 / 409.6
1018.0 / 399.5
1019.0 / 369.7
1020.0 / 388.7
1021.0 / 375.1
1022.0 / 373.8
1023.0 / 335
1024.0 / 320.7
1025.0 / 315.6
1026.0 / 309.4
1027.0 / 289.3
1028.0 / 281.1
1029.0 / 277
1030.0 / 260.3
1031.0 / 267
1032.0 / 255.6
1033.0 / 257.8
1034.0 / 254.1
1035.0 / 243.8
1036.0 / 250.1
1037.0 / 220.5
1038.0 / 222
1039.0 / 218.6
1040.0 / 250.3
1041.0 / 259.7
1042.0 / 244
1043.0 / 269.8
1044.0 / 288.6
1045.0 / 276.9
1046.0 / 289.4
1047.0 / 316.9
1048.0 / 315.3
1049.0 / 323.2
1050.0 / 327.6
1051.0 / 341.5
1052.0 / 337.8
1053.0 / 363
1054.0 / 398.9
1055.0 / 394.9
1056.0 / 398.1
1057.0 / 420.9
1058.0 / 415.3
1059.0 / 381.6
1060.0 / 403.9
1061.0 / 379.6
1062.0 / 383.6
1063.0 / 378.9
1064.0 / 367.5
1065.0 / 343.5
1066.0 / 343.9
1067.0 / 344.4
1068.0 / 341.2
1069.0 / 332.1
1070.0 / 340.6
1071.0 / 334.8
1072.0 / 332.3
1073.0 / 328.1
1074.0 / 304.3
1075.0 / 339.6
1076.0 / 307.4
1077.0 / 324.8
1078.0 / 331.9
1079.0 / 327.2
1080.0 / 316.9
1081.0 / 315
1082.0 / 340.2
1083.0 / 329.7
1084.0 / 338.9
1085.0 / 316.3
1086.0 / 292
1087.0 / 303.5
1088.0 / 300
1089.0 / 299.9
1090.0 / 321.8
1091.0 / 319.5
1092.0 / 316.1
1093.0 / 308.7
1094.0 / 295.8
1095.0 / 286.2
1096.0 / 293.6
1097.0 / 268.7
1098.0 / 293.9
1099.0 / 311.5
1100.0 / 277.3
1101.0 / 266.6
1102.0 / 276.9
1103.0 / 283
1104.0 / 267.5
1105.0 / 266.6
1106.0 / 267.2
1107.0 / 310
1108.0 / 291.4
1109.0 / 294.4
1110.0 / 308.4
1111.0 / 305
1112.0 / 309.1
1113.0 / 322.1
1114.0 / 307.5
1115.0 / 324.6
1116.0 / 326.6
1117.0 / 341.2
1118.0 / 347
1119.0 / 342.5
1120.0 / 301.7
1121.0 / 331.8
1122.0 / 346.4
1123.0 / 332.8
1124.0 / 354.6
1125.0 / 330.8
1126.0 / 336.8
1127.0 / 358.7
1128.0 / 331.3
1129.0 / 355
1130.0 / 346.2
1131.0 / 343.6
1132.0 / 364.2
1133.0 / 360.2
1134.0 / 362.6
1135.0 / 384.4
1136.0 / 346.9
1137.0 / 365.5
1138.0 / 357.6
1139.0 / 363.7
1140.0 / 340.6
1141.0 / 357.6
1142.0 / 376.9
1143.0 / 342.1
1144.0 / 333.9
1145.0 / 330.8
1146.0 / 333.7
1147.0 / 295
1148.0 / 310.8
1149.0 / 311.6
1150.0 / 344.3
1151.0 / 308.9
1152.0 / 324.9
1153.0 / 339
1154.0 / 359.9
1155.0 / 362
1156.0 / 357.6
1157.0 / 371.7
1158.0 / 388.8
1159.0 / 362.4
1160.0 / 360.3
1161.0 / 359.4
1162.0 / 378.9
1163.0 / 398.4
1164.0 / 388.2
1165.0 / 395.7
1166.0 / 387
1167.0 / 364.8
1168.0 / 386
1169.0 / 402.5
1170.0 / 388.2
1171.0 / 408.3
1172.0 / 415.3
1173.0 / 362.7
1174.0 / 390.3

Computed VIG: 0.22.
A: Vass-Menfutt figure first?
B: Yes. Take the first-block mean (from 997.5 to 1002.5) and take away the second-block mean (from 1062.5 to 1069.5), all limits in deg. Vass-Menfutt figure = 67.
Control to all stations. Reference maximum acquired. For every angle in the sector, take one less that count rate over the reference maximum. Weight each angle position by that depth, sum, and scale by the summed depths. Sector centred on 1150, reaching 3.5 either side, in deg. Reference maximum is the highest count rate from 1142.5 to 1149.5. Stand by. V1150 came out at 1149.0 deg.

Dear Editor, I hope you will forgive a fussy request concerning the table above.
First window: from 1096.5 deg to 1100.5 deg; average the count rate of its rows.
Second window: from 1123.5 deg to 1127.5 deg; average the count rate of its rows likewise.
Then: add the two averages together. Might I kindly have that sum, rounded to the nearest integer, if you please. 633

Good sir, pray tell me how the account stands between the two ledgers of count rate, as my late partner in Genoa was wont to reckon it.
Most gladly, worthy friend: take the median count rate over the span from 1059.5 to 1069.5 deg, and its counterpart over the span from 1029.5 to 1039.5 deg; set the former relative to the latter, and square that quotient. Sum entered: 2.0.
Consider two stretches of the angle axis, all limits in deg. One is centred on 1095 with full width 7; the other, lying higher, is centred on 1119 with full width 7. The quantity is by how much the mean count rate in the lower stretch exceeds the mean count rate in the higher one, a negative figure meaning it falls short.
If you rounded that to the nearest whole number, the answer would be -39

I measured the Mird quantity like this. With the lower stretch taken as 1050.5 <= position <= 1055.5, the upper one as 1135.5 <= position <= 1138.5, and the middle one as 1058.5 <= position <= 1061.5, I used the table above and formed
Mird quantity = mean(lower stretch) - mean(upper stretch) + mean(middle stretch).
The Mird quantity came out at 399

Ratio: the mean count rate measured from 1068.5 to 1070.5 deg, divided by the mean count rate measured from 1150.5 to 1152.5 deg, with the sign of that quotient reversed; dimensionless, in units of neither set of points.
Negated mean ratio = -1.06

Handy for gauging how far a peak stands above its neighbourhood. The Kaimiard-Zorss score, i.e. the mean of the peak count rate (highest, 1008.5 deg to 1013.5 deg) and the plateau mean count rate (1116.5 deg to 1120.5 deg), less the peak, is -48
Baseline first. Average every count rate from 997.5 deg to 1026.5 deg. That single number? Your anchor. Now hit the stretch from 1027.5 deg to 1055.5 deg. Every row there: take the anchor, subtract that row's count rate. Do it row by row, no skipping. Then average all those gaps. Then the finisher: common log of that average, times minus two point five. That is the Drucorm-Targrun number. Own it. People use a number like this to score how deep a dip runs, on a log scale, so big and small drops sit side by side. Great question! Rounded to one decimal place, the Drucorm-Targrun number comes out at -5.0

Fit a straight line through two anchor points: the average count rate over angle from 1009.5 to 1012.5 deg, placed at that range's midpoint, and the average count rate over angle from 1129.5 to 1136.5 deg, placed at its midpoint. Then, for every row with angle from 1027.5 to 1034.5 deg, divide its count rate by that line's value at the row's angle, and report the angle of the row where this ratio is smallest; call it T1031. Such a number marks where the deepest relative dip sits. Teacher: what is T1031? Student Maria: 1034.0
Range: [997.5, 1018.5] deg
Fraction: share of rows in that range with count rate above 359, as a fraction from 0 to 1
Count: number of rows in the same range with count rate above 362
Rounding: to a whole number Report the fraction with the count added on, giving 22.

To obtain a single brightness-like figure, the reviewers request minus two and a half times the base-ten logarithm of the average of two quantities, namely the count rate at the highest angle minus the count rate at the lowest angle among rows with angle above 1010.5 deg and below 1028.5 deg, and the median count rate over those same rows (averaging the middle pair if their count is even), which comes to -5.35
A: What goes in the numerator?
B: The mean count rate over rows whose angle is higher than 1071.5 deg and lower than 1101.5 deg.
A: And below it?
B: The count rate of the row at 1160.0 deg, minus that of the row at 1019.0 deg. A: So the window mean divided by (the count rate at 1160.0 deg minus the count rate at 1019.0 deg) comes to -33.0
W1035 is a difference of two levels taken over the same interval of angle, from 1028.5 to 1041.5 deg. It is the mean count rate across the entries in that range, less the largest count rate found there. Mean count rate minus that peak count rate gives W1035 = -28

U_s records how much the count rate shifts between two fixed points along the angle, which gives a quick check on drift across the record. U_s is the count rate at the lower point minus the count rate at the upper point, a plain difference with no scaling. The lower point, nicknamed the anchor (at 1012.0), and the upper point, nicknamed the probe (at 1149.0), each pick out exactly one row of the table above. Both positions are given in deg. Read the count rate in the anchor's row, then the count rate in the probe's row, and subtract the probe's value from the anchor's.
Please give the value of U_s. 82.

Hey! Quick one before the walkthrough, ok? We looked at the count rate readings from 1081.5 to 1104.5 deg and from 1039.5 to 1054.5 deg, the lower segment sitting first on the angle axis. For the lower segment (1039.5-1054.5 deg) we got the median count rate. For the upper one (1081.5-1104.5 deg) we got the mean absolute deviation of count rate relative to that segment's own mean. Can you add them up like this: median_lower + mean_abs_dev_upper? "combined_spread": 333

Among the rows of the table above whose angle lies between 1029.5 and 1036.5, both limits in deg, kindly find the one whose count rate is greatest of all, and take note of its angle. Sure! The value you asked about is 1031.0 deg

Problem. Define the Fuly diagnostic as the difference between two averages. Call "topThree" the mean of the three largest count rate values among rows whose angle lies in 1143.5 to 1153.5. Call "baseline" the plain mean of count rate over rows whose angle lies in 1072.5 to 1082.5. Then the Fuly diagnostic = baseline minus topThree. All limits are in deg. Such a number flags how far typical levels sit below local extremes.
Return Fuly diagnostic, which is -16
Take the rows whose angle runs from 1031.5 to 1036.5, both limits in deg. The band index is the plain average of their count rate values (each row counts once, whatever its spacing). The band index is 252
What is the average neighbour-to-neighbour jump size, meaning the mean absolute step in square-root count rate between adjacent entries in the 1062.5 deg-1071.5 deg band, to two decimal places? 0.21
